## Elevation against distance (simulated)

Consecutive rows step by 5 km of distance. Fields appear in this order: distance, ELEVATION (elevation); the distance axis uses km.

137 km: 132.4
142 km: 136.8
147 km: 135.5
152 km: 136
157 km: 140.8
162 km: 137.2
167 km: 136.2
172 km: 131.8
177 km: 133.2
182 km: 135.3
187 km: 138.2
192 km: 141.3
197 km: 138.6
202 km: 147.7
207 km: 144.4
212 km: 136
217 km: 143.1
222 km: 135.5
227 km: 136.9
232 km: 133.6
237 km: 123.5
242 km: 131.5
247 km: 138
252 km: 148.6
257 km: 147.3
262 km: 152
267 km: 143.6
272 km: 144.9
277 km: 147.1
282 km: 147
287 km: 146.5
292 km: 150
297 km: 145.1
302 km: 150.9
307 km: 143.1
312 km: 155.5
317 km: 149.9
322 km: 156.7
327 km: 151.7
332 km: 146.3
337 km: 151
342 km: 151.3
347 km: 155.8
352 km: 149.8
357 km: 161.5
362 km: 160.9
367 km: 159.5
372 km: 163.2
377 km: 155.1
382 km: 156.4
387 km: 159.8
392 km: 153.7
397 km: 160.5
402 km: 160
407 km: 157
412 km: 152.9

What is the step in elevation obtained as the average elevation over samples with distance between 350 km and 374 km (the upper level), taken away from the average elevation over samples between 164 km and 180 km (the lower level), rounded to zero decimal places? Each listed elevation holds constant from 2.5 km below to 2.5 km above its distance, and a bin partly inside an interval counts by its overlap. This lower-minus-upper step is -25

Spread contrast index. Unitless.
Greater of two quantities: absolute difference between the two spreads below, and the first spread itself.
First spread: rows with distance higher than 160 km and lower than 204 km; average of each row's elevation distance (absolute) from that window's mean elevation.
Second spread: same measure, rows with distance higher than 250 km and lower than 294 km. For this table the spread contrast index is 3.31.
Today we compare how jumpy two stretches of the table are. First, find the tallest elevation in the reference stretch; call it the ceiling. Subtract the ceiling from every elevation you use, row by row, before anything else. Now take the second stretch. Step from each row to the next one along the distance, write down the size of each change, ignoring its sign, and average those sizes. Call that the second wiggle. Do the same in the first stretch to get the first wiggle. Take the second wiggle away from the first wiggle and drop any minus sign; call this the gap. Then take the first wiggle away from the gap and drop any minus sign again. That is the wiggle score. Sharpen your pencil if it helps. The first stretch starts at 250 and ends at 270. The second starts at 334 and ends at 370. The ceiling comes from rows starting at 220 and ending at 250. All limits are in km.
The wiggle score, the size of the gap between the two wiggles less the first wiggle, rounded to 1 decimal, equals 4.1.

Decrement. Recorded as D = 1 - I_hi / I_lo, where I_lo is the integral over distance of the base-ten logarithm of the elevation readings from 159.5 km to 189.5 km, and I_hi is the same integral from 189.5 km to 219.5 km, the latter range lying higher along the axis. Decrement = -0.010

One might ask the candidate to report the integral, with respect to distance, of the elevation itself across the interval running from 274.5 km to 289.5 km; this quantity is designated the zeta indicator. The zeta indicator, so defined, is 2203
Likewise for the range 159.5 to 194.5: 4766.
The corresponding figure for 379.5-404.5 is 3952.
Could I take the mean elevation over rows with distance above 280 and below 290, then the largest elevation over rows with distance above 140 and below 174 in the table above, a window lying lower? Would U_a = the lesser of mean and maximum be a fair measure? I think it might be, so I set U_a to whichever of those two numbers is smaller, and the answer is 141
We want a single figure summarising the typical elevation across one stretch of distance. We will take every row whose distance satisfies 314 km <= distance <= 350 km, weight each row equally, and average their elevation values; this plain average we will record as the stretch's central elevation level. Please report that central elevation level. 152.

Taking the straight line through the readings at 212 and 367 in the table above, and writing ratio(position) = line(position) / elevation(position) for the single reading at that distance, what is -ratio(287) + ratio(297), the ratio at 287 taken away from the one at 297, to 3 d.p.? 0.020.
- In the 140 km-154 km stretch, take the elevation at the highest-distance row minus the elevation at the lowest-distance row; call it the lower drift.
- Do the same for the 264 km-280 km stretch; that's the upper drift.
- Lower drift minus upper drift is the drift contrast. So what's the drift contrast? -4.3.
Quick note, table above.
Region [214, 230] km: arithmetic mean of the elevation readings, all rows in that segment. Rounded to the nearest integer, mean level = 138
